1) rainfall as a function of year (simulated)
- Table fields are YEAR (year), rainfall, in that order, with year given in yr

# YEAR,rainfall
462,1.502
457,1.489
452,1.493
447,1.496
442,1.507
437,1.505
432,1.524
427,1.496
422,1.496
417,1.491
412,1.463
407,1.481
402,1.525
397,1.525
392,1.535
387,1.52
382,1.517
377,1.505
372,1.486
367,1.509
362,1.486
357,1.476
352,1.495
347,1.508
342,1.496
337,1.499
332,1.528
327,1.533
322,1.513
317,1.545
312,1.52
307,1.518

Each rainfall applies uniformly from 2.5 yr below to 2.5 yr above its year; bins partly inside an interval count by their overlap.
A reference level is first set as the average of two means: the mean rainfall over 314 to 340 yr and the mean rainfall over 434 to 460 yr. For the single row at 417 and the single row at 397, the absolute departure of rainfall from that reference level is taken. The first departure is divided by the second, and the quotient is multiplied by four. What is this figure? 6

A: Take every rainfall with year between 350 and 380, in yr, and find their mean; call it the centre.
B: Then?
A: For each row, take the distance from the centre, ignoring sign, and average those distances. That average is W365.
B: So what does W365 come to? 0.010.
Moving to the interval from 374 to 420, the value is 0.019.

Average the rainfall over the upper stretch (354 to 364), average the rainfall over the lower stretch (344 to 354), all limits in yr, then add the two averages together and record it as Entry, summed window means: 2.98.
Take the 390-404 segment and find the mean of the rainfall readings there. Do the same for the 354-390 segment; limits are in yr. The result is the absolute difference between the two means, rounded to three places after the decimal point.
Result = 0.028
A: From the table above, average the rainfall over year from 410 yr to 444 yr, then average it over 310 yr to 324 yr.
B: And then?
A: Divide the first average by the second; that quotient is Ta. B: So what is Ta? 0.981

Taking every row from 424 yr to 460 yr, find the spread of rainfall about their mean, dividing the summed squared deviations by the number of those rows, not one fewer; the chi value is 0.011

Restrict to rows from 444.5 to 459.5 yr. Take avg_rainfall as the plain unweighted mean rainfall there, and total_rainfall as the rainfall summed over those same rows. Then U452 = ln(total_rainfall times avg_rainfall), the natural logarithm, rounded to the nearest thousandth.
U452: 1.900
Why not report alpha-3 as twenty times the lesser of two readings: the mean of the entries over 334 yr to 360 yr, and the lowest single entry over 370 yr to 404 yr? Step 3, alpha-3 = 29.7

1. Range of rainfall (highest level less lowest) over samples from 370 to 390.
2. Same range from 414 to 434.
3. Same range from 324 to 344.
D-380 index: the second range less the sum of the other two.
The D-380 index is -0.038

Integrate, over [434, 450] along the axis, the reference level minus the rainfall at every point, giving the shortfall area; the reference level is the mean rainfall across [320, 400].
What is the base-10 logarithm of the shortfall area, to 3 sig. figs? -1.08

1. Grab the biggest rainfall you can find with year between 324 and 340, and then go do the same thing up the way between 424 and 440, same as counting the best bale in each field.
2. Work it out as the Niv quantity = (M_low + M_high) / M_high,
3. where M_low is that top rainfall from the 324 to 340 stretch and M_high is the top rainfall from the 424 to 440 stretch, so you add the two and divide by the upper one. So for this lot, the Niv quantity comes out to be 2.01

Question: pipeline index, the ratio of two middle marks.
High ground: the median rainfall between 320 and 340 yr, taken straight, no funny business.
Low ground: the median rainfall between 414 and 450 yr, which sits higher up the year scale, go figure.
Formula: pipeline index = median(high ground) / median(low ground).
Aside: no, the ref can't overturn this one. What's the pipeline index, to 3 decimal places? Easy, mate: 1.016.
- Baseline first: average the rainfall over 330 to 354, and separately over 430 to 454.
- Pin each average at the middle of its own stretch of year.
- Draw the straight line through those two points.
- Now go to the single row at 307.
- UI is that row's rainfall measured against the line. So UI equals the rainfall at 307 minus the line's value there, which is 0.013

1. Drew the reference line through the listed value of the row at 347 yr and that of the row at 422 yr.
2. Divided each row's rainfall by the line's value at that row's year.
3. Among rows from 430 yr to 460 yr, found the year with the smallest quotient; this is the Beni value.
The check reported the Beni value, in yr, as 457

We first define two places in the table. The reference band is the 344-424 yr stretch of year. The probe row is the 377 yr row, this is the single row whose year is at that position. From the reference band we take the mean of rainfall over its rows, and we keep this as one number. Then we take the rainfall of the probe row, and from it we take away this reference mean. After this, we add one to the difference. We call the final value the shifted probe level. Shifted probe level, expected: 1.00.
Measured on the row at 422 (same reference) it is 0.99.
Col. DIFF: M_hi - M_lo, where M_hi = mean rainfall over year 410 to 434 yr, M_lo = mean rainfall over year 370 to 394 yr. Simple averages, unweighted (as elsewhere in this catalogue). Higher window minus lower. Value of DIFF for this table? -0.019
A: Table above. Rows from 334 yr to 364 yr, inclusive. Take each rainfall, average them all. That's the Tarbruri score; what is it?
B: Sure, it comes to 1.49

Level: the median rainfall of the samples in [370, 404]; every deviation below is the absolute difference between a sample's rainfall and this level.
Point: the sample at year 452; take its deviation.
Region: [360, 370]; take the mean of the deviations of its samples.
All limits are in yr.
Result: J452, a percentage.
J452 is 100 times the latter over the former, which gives 83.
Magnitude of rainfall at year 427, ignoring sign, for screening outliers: 1.496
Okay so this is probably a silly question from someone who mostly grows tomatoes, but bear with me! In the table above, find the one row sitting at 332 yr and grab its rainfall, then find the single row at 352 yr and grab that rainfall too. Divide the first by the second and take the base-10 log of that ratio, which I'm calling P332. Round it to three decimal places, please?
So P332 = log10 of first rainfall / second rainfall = 0.009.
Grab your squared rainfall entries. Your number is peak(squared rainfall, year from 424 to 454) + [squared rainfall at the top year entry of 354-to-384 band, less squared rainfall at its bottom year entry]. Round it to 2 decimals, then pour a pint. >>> 2.45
